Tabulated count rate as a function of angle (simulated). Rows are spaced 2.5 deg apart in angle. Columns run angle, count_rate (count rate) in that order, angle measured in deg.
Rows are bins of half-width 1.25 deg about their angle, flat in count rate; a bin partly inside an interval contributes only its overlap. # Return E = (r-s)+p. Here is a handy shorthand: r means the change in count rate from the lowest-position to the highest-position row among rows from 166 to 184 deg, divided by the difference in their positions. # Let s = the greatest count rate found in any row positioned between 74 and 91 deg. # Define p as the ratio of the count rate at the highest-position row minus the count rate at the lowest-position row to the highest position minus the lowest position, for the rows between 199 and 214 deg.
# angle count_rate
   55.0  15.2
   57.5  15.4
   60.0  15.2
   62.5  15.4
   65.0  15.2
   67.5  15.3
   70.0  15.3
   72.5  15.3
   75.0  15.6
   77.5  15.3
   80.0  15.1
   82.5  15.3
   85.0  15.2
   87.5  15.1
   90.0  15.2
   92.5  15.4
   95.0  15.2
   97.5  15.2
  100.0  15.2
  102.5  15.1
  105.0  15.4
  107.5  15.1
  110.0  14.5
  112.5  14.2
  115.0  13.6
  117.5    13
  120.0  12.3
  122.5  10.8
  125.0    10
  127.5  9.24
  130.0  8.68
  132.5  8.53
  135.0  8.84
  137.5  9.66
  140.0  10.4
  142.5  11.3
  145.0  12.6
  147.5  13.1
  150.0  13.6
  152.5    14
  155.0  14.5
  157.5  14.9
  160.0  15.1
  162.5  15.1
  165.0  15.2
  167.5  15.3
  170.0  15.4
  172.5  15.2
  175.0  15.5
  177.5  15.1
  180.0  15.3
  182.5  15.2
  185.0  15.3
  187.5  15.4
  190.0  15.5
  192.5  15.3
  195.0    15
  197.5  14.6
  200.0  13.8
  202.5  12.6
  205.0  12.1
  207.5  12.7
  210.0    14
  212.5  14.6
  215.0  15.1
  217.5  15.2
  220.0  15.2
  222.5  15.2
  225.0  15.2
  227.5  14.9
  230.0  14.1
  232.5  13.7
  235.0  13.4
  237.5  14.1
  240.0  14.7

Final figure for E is -15.5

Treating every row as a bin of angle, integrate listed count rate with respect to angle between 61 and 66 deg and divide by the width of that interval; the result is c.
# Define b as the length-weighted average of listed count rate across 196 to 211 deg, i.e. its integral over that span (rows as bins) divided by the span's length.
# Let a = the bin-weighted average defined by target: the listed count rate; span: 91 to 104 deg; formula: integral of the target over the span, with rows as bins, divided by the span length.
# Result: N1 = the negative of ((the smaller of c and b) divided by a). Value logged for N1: -0.87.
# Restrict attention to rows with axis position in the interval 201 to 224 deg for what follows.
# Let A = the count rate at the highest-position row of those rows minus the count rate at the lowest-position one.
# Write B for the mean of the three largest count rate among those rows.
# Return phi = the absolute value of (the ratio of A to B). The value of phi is 0.17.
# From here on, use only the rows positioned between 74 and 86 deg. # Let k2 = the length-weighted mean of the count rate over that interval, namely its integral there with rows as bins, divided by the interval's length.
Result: 15.3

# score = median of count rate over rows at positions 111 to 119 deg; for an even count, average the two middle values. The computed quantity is 13.6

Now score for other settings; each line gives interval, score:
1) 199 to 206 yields 12.6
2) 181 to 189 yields 15.3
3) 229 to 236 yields 13.7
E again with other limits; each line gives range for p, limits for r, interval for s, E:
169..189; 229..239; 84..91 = -15.2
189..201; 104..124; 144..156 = -14.9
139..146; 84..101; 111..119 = -13.8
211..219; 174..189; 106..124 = -15.0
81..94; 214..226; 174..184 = -15.5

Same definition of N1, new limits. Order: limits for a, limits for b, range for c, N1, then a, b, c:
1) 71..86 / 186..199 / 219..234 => -0.96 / 15.3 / 15.1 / 14.7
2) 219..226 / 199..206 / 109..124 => -0.84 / 15.2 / 12.8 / 13.0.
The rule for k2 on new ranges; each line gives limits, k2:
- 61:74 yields 15.3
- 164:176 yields 15.3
